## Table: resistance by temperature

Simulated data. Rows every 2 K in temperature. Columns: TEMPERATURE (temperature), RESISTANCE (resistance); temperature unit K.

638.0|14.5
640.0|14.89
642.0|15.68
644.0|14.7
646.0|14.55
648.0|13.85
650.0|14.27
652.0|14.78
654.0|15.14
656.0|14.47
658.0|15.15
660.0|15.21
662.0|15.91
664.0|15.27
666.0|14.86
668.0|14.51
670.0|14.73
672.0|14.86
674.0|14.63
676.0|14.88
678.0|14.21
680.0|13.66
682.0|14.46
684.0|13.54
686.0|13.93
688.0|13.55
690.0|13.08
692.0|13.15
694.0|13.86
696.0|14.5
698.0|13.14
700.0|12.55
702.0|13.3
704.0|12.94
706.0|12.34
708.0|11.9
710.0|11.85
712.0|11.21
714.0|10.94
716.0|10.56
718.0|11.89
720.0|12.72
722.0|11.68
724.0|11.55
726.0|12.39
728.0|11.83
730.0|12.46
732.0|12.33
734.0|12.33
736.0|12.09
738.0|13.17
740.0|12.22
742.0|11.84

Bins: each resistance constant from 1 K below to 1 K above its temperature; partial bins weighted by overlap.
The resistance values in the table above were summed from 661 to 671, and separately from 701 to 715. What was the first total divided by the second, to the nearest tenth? 0.9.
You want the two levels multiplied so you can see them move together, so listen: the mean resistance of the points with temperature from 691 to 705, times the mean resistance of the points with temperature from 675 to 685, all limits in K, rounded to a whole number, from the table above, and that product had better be 189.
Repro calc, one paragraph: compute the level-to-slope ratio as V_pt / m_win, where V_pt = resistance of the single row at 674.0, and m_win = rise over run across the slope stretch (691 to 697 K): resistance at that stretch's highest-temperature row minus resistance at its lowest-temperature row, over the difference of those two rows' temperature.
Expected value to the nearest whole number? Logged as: 43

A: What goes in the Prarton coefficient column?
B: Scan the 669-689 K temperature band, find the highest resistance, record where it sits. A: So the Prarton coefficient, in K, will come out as 676.0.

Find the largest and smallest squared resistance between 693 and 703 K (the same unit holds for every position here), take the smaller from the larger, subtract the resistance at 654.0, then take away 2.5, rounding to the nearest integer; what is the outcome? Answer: 35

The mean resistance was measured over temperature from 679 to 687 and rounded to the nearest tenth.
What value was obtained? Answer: 13.9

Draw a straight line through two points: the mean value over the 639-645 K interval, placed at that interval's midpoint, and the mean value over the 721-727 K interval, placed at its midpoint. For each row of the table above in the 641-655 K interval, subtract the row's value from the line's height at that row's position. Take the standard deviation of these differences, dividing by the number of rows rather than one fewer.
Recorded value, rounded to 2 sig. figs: 0.53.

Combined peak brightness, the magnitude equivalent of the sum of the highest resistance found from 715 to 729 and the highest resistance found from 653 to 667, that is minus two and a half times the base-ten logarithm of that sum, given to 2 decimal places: -3.64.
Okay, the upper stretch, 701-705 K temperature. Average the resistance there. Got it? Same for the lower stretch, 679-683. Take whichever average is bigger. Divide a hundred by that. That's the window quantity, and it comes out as 7.11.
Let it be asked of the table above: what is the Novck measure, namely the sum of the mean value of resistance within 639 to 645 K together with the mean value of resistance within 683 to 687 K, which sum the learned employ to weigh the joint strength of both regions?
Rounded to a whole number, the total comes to 29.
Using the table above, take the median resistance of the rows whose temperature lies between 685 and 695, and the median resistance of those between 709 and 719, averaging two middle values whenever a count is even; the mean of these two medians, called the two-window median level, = 12.4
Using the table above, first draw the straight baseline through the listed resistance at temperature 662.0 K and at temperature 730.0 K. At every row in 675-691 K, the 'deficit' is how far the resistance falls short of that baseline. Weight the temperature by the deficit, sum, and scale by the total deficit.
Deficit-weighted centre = 684.0 K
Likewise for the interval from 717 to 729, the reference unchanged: 722.6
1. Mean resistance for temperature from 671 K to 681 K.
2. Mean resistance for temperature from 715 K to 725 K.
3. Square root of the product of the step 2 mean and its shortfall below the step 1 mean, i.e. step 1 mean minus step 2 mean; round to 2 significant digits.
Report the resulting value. 5.7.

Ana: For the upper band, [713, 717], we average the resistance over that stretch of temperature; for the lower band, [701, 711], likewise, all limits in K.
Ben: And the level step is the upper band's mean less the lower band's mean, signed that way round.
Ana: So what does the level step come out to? -1.7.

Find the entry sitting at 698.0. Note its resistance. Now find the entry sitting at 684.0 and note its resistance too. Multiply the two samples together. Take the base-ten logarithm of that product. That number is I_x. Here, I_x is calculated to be 2.250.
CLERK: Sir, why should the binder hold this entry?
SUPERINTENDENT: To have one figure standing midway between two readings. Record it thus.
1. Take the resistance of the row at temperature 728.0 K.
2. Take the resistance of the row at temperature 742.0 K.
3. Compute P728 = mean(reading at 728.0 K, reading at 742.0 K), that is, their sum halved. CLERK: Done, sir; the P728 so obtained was 11.8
